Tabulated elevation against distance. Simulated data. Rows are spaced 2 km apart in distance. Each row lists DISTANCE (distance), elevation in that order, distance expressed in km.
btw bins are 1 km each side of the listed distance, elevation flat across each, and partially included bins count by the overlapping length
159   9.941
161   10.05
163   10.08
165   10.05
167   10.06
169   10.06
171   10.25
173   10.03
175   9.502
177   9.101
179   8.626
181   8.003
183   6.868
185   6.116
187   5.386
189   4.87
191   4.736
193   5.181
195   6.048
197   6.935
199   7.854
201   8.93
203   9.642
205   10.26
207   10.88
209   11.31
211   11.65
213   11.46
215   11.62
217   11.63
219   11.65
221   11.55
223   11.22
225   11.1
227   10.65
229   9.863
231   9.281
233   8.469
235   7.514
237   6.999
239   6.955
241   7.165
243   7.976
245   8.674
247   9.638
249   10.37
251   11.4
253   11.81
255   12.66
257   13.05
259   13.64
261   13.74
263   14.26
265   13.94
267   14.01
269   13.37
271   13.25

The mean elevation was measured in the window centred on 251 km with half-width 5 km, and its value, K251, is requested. 11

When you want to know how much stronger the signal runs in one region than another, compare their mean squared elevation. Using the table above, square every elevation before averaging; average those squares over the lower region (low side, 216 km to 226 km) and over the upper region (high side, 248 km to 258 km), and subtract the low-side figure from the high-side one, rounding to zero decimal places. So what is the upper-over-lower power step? 11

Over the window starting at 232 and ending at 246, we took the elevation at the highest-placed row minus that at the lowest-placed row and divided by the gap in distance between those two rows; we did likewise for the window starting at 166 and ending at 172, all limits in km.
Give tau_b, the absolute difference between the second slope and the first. 0.0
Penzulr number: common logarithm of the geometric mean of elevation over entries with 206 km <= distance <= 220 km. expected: 1.06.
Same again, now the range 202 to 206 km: 1.00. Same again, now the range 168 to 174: 1.00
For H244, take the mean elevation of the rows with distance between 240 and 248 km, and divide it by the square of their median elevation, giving 0.12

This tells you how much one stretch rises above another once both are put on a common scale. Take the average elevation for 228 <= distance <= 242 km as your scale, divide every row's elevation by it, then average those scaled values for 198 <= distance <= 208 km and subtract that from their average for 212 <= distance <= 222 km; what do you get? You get 0.26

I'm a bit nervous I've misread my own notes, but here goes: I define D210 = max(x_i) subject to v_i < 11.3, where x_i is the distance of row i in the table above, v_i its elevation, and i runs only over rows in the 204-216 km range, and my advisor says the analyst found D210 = 207 km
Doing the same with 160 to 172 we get 171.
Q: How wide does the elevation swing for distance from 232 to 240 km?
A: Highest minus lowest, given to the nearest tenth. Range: 1.5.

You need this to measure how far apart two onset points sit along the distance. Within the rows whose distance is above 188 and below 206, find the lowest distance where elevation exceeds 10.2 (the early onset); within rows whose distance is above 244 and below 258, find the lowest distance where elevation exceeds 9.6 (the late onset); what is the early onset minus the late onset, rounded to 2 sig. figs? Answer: -42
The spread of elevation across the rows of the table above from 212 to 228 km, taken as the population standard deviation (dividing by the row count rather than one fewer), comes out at 0.33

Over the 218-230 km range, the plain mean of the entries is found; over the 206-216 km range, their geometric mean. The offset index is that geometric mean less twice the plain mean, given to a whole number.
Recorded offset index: -11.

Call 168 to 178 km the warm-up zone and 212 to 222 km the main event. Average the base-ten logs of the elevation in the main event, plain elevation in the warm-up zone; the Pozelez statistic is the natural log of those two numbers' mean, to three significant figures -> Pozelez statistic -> 1.69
